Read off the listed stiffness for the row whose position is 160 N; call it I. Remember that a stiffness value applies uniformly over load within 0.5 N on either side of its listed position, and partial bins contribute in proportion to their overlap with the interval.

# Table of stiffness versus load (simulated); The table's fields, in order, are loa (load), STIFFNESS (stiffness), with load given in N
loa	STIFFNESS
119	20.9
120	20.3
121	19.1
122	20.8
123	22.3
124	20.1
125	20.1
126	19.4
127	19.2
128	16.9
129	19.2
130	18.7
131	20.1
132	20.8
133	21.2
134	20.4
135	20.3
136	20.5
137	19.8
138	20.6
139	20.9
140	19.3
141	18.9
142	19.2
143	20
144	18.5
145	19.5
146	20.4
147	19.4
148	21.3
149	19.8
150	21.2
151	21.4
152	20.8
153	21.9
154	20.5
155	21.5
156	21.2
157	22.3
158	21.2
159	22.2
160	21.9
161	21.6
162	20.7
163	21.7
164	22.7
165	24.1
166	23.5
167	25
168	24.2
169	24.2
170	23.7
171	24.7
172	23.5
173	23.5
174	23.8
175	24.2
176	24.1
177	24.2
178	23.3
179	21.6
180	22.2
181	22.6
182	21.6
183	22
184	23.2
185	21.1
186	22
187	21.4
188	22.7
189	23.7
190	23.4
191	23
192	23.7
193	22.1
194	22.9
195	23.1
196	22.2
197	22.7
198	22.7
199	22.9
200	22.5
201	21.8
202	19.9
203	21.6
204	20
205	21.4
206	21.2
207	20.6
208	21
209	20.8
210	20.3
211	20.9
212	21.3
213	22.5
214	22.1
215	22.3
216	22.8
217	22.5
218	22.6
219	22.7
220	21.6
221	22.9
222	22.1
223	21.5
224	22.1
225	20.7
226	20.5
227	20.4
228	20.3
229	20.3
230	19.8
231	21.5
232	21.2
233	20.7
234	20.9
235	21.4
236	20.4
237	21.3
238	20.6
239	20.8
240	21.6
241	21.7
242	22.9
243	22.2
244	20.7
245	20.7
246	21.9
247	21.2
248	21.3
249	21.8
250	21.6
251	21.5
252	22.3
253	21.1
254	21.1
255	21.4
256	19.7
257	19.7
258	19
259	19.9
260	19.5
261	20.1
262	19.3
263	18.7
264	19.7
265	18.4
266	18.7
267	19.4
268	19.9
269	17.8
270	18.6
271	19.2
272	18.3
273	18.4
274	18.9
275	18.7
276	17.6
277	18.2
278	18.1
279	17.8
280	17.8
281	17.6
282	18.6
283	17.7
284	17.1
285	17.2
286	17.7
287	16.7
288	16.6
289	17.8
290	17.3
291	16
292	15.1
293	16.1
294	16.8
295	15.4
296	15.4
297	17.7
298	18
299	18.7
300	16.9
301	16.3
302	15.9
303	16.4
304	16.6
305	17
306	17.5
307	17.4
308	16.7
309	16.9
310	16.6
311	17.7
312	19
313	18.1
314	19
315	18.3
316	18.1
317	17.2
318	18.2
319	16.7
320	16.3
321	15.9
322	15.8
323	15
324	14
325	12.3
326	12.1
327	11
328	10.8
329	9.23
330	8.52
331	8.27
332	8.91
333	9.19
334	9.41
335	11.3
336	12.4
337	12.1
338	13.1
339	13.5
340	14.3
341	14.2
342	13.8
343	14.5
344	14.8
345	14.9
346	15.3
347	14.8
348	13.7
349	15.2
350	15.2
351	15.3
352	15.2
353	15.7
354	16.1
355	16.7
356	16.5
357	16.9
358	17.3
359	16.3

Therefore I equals 21.9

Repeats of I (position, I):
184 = 23.2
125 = 20.1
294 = 16.8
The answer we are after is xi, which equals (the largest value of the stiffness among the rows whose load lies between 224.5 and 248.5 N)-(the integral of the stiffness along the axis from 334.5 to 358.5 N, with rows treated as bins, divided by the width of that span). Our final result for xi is 8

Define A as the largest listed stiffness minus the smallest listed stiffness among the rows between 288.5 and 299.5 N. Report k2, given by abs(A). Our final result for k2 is 3.6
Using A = 3.6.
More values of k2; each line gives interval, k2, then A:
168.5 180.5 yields 3.1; 3.1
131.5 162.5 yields 3.8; 3.8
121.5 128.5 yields 5.4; 5.4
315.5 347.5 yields 9.9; 9.9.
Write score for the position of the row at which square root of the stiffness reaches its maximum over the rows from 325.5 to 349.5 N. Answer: 346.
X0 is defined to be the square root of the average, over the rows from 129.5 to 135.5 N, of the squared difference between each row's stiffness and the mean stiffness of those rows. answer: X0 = 0.78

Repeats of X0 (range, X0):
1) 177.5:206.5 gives 0.96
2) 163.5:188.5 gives 1.09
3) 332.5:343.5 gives 1.79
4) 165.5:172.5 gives 0.54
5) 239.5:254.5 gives 0.58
